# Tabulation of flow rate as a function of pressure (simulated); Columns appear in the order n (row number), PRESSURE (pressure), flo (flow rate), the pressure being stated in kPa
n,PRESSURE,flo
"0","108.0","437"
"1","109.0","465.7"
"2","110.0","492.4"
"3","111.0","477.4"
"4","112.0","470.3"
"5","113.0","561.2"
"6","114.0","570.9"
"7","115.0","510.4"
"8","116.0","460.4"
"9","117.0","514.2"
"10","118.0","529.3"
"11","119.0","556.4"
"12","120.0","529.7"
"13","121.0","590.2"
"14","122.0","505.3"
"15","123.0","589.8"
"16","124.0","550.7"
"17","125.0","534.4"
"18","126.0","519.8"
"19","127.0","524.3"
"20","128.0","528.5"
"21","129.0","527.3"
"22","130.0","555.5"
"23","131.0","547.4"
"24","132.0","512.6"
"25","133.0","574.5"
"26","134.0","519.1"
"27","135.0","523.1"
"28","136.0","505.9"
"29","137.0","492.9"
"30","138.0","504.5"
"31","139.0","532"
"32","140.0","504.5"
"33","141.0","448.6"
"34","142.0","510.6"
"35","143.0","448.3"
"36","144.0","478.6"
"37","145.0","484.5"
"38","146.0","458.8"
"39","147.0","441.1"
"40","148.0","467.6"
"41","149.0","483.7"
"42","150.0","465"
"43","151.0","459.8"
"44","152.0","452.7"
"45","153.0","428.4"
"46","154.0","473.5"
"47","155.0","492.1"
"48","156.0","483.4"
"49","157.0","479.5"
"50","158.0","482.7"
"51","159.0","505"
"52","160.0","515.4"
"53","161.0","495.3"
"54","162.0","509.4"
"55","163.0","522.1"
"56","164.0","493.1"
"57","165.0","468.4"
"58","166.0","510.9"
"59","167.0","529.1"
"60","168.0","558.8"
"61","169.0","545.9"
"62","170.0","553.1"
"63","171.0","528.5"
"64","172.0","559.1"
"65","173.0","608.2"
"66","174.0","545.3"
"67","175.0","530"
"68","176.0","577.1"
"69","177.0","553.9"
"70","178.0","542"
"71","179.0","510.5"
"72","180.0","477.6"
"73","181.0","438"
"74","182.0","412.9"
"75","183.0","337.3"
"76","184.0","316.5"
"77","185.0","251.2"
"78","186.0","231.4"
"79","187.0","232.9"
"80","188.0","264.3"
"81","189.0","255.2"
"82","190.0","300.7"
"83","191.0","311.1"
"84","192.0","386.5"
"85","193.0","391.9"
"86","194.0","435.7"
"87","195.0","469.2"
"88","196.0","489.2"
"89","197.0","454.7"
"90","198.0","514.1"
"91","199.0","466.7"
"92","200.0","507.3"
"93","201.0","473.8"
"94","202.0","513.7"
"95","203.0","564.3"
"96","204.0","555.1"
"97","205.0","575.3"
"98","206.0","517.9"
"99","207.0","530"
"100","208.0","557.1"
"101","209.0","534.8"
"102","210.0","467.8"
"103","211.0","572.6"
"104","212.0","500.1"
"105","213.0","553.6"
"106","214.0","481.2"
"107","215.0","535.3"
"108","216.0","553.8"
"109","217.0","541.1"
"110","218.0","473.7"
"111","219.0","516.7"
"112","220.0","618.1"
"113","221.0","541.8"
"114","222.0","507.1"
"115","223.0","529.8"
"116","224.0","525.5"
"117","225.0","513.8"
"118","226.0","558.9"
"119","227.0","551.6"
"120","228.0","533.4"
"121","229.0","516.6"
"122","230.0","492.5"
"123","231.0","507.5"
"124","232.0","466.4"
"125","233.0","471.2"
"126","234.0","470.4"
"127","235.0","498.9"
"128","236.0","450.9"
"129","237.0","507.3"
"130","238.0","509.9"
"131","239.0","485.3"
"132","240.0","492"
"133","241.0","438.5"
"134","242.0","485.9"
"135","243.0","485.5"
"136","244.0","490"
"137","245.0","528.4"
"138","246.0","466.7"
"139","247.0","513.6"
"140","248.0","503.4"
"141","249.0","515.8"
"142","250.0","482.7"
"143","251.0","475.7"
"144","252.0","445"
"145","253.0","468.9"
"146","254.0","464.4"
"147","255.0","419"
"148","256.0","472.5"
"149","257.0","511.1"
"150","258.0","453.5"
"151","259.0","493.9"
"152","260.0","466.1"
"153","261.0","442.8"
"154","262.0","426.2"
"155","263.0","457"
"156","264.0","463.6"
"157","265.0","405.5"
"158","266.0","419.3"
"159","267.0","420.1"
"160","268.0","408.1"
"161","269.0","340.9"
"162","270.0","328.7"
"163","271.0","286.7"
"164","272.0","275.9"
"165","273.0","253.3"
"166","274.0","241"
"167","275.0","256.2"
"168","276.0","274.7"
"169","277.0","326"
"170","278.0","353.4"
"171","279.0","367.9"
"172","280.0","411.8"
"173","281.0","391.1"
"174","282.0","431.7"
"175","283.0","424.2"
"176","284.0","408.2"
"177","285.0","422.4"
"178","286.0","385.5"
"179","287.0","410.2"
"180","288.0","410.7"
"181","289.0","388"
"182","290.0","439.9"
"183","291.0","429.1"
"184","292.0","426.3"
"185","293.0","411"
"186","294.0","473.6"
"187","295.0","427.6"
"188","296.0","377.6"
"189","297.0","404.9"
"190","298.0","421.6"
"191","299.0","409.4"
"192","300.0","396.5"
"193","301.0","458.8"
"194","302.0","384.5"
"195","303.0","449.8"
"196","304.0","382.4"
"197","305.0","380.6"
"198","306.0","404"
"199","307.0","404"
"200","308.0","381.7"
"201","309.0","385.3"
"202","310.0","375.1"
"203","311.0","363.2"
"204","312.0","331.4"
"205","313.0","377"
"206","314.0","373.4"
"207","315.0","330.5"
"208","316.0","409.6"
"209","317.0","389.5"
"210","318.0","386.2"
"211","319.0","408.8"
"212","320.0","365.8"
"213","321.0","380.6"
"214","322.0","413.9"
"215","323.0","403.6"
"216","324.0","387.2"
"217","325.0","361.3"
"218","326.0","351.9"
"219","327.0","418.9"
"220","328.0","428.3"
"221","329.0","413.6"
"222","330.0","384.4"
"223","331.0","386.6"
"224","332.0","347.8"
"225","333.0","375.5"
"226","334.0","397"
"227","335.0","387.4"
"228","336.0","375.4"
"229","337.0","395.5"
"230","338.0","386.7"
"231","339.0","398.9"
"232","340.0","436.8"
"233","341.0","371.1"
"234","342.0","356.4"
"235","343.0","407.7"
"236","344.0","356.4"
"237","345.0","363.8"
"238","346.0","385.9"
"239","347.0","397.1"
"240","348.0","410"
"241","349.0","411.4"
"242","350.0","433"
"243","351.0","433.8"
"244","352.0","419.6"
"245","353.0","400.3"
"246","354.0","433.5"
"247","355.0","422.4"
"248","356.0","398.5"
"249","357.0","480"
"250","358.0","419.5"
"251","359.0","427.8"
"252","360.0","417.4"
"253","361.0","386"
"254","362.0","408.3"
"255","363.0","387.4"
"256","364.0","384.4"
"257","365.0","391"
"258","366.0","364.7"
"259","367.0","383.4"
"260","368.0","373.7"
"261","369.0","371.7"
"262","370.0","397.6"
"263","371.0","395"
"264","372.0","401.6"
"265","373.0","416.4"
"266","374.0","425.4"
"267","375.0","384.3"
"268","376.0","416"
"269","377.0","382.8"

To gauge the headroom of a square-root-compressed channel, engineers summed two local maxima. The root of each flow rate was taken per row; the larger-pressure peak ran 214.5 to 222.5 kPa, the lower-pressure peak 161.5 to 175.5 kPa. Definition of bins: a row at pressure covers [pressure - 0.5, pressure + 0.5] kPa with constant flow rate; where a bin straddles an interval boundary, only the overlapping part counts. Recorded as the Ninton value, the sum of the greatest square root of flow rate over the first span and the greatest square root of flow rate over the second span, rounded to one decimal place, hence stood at 49.5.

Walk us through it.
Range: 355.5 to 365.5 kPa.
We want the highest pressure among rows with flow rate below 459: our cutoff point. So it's 365.0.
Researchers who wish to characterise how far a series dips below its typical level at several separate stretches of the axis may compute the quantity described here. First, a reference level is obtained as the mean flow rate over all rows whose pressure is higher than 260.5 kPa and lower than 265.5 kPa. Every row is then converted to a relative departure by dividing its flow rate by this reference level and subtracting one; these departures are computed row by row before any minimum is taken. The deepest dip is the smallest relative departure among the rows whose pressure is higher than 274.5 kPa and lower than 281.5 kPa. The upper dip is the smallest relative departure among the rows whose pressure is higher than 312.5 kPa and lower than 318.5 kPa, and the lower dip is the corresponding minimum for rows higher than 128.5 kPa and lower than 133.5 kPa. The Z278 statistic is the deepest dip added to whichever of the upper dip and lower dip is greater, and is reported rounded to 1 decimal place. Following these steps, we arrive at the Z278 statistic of -0.2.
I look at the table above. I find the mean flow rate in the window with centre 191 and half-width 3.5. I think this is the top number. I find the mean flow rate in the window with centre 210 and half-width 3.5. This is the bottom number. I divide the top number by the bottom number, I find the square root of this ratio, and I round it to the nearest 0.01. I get 0.79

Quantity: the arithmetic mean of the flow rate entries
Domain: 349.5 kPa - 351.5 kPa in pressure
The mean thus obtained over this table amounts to 433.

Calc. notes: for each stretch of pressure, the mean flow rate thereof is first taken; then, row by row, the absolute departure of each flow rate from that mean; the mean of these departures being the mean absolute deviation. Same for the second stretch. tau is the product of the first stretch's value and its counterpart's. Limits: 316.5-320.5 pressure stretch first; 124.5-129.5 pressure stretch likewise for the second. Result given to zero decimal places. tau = 45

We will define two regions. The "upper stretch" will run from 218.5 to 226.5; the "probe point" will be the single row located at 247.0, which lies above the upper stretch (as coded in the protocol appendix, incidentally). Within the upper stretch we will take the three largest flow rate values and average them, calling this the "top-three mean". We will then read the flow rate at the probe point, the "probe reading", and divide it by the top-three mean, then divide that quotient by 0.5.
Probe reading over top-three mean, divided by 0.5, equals 1.79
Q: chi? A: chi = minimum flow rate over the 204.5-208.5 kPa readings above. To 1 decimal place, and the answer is 517.9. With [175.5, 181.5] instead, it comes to 438.0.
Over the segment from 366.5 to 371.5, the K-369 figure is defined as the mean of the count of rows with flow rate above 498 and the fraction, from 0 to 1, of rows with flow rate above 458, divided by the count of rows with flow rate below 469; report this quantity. 0.00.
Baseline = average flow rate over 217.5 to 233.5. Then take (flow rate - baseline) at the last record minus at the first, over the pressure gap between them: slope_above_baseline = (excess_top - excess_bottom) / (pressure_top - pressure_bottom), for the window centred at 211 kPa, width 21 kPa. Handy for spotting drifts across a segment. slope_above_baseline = 3.4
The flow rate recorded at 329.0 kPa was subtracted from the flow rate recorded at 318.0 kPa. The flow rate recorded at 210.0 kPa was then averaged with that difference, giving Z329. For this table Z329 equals 220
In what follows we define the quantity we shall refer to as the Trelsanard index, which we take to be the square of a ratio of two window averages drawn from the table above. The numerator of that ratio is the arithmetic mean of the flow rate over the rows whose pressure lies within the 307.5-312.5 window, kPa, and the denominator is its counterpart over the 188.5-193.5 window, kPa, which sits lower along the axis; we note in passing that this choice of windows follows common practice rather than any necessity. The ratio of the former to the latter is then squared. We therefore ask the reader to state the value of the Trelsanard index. 1.2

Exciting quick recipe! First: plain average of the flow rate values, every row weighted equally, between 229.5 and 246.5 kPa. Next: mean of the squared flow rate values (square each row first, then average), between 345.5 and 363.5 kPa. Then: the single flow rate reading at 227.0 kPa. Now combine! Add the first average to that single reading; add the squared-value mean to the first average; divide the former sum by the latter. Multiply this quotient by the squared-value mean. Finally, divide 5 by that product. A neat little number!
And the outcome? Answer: 0.0048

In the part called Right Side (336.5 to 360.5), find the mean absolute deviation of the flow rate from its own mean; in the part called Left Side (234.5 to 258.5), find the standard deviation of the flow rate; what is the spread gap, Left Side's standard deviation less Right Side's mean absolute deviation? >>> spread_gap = 5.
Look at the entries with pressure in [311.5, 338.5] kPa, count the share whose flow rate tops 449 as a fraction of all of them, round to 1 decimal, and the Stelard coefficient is 0.0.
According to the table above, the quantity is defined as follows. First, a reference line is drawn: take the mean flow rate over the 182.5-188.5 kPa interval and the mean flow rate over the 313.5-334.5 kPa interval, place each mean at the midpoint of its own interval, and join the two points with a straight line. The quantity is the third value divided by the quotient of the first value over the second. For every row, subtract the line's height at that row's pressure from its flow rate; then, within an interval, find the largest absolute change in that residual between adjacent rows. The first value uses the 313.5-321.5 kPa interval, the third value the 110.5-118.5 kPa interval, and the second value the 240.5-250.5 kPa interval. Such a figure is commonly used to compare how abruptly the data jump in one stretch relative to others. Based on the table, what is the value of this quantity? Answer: 72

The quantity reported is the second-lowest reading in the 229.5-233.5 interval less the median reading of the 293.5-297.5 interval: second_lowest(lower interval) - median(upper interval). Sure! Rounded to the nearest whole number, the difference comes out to 55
